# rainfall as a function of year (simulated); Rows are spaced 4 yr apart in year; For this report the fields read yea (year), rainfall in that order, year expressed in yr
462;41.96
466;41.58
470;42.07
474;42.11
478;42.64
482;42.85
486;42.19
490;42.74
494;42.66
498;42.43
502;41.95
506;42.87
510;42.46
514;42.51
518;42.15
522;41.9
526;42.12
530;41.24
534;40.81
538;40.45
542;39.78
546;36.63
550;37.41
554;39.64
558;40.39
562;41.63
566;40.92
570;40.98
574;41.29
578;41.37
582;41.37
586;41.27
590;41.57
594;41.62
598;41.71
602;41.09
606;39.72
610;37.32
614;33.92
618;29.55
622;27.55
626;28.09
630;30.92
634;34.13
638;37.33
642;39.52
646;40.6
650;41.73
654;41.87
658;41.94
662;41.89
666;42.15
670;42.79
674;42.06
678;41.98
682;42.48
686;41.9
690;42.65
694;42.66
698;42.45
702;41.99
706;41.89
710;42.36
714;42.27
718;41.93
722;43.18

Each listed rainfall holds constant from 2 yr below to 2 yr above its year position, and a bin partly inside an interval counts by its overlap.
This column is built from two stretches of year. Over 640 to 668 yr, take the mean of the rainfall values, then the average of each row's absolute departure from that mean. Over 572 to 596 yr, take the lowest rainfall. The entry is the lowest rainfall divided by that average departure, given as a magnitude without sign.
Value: 54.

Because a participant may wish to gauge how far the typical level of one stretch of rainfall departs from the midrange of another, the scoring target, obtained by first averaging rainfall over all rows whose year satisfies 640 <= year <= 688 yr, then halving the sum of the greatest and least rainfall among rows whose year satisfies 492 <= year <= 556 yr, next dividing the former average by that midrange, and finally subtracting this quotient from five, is 3.95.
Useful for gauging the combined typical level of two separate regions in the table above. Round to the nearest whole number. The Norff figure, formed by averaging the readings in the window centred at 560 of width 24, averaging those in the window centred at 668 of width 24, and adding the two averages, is 82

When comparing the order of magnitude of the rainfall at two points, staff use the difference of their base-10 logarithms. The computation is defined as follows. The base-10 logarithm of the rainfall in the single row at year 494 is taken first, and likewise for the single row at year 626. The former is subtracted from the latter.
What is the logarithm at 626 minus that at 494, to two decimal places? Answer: -0.18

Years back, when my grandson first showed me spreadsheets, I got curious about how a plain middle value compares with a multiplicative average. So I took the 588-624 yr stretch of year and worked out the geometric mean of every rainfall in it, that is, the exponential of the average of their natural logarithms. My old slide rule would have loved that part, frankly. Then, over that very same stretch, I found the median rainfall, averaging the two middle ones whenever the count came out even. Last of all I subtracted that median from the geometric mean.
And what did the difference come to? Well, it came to -3.0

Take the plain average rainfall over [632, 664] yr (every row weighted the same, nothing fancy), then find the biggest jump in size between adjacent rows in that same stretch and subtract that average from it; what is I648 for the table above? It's -37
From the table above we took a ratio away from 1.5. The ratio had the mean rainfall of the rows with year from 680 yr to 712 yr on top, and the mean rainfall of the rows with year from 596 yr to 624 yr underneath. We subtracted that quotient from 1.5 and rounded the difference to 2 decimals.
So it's 0.32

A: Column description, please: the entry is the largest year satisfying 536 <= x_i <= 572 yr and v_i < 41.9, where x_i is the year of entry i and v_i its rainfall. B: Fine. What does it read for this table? 570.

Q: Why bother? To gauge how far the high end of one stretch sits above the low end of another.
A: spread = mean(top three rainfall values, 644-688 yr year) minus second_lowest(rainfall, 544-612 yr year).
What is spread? 5.2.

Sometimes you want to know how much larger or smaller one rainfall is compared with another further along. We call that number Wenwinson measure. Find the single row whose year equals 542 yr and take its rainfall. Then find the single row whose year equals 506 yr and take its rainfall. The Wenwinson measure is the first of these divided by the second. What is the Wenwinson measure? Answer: 0.93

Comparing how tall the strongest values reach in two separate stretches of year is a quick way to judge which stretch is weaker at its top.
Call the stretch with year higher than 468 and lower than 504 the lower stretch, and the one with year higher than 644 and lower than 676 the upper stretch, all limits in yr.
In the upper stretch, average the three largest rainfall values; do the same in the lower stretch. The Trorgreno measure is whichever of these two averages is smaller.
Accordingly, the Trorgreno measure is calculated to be 42.3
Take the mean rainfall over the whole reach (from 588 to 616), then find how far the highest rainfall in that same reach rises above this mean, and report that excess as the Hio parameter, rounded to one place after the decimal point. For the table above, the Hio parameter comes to 2.1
